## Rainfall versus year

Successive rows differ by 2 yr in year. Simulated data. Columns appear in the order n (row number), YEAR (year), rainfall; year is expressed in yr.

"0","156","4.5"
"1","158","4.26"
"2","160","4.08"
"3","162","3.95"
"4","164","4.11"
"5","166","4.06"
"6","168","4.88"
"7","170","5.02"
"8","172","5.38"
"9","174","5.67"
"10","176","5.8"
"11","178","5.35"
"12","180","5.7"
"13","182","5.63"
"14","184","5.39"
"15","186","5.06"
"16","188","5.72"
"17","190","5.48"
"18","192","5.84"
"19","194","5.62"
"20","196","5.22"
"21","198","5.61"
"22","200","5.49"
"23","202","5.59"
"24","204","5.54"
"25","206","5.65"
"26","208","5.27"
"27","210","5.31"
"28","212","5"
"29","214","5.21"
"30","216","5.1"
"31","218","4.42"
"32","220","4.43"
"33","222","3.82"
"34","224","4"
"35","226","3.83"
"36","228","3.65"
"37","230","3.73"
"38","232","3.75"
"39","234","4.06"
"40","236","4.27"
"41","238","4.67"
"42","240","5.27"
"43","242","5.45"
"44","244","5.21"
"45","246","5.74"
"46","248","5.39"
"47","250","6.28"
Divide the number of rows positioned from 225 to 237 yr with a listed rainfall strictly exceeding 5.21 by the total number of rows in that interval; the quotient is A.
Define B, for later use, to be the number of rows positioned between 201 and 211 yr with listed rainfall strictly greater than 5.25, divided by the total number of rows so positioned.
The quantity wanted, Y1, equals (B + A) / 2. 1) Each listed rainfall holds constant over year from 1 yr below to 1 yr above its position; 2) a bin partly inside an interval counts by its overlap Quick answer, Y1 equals 0.50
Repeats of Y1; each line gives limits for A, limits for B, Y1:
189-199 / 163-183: 0.80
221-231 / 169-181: 0.42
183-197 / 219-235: 0.43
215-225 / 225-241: 0.06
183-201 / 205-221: 0.63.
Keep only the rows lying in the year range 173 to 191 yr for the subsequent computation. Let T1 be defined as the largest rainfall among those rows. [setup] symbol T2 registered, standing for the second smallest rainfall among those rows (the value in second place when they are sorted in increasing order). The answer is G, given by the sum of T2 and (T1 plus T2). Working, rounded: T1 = 5.8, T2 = 5.35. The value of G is 16.5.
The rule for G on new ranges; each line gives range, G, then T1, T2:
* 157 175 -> 13.8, 5.67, 4.06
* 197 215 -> 16.1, 5.65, 5.21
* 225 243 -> 12.9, 5.45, 3.73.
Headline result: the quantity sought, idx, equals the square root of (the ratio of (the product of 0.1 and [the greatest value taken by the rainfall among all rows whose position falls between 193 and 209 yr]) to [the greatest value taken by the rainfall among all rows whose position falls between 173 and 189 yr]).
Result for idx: 0.312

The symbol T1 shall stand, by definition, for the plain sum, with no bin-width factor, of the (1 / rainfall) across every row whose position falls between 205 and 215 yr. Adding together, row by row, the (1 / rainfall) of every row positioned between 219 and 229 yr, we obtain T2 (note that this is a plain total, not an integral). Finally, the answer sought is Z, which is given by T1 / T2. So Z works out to 0.74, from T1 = 0.95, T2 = 1.27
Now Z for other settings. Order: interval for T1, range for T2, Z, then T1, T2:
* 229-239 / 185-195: 1.36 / 1.23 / 0.90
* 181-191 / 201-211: 1.00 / 0.92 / 0.91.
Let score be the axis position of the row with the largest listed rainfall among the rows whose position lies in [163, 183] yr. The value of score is 176 yr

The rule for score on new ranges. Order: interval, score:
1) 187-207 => 192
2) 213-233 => 214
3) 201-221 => 206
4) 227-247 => 246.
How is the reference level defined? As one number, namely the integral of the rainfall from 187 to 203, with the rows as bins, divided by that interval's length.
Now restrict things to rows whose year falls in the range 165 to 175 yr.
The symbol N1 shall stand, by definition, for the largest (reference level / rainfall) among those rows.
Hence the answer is 1.37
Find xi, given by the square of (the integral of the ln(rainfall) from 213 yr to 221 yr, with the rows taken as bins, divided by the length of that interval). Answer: 2.4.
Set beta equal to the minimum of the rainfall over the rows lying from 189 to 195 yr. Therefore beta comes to 5.48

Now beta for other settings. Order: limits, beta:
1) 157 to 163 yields 3.95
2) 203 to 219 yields 4.42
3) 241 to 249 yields 5.21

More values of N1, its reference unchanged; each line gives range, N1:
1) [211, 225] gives 1.46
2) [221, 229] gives 1.53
